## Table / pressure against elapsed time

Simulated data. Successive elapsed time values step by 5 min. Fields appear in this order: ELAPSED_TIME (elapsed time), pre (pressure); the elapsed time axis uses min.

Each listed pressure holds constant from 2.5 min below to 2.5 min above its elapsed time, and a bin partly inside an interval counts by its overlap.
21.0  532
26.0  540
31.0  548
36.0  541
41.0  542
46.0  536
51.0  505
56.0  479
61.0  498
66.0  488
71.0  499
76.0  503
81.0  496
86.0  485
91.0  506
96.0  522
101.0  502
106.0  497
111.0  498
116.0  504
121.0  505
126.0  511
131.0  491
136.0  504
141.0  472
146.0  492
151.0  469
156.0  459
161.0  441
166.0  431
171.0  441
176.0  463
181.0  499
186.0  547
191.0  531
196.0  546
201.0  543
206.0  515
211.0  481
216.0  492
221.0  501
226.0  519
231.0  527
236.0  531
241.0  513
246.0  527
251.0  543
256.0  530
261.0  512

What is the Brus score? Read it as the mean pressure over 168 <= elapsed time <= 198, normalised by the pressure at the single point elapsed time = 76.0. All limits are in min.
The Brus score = 1.00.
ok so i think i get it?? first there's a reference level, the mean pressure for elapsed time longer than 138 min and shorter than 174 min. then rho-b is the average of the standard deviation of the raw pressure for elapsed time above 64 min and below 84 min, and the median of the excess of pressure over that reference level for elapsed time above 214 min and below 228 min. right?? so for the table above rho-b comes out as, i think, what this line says 24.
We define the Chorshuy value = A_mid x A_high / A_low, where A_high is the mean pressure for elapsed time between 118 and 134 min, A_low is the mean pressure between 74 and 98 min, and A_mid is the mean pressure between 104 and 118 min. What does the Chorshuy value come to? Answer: 500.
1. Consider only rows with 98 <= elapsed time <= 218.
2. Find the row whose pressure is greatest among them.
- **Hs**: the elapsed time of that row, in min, 186.0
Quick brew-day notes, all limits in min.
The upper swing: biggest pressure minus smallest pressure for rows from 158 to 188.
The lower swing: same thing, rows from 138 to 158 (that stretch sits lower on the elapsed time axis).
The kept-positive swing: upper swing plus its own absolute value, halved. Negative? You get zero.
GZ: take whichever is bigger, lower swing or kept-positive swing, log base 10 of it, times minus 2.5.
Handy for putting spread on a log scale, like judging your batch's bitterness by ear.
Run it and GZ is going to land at -5.2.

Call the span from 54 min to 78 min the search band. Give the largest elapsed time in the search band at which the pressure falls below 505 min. 76.0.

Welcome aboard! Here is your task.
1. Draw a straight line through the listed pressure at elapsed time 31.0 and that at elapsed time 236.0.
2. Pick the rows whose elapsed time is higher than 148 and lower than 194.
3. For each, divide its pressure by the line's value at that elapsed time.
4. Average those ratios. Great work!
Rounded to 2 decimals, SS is 0.89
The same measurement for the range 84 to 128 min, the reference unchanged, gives 0.93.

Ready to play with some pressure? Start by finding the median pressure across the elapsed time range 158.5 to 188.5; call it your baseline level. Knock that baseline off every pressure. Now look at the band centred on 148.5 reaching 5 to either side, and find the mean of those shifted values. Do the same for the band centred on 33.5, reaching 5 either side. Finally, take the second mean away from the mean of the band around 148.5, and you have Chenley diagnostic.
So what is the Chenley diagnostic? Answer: -64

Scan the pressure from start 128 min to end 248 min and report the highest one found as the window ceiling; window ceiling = 547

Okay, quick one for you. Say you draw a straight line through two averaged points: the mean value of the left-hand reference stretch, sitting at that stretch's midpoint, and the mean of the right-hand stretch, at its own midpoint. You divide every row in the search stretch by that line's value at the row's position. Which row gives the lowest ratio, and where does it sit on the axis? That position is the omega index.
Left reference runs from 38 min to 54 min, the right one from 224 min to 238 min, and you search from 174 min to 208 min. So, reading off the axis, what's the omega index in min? 176.0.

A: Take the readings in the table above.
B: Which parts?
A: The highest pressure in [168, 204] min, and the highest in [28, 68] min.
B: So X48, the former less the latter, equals -1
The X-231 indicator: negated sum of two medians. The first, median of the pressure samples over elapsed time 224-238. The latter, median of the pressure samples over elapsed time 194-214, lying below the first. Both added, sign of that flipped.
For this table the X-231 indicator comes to -1056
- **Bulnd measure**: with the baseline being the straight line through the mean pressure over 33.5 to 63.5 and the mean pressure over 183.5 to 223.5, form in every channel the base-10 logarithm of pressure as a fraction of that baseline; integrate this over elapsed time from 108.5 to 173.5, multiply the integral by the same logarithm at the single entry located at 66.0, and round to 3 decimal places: 0.058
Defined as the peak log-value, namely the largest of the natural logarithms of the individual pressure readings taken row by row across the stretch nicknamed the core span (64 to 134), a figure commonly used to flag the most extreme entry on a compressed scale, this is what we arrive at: 6.26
